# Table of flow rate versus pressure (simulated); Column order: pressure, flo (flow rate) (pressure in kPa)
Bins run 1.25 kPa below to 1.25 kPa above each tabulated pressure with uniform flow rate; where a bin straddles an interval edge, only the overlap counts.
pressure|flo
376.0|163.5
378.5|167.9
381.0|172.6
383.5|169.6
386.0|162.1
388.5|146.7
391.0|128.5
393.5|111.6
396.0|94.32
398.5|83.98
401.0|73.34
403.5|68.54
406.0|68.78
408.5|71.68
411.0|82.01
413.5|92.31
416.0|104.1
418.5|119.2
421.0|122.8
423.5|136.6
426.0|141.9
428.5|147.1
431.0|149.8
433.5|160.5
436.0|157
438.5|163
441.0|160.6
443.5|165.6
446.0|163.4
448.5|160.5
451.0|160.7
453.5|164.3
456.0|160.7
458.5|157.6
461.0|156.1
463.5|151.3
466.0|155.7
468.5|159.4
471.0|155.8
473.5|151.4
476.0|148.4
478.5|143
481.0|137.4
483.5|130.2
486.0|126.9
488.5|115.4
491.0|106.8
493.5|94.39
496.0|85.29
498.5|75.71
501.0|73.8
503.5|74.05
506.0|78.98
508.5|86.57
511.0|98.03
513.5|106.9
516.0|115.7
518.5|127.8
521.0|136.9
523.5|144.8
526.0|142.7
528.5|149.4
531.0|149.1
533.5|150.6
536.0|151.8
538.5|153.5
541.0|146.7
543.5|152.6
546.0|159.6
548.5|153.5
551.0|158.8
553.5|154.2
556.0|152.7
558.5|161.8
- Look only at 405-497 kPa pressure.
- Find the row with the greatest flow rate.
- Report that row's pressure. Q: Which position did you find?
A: 443.5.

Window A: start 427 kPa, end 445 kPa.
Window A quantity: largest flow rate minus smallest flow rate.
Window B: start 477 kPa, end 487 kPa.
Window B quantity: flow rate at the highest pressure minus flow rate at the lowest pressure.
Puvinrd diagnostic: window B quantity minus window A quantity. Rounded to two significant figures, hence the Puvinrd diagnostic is -35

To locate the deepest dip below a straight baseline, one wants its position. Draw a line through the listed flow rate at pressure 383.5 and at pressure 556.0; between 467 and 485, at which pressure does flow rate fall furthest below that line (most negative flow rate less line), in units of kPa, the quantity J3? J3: 483.5 kPa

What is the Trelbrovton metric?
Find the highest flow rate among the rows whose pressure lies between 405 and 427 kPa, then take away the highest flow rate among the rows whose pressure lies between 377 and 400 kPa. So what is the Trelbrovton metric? -31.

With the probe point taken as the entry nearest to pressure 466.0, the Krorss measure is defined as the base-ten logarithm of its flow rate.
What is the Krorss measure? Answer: 2.19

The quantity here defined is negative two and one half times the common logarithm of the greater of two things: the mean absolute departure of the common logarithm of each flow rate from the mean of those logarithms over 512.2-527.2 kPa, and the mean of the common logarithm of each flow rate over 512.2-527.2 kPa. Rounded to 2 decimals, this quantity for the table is -0.81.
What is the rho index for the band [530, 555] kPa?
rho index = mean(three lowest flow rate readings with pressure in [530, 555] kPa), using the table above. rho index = 149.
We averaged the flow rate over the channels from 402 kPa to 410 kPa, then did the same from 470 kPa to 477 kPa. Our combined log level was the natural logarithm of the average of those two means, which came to 4.71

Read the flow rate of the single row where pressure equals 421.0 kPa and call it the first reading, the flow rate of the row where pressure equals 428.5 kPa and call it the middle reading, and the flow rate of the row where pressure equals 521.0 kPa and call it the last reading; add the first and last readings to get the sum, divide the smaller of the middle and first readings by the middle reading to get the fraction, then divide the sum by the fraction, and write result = 311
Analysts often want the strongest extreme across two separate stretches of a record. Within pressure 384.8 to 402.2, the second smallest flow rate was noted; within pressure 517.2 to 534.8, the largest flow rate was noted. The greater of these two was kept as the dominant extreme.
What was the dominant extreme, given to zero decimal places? 151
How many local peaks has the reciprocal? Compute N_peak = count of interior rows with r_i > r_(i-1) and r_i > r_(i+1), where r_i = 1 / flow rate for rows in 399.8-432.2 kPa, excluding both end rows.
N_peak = 1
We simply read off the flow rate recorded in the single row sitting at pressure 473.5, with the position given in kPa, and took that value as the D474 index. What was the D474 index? 151.4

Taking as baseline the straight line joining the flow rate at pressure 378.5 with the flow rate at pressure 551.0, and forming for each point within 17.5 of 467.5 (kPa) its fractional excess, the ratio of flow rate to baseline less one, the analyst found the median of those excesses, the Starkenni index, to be -0.046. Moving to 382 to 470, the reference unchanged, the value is -0.093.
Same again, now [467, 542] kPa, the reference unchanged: -0.176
